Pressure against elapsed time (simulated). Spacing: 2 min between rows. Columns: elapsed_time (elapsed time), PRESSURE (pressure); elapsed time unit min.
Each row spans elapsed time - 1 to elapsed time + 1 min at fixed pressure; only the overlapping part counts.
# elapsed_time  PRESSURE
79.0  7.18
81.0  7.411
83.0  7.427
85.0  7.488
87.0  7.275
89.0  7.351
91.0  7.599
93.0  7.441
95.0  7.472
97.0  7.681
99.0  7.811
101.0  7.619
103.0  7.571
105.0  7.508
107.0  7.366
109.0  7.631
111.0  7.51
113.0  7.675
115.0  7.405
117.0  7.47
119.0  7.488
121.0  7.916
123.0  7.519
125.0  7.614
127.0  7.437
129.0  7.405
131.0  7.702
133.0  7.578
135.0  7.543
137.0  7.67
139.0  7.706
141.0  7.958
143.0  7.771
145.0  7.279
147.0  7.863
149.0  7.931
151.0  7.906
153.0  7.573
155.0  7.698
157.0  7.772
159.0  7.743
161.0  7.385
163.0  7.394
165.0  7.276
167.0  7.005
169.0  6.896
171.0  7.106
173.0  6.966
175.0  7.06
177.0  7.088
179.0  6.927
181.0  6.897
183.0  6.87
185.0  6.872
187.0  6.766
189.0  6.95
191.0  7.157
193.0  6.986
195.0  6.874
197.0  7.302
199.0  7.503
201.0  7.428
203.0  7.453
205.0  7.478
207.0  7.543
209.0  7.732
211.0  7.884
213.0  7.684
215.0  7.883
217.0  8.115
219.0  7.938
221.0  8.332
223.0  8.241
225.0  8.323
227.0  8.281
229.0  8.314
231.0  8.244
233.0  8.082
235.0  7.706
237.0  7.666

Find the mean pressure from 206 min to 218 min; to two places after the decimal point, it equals 7.81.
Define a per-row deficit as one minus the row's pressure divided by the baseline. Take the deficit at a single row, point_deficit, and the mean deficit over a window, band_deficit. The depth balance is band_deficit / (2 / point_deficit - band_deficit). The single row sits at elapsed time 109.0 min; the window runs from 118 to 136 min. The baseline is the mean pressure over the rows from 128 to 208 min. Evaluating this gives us 0.0006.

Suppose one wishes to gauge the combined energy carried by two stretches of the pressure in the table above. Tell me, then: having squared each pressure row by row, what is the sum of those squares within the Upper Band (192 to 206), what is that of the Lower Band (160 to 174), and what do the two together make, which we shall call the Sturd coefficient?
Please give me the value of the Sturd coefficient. 730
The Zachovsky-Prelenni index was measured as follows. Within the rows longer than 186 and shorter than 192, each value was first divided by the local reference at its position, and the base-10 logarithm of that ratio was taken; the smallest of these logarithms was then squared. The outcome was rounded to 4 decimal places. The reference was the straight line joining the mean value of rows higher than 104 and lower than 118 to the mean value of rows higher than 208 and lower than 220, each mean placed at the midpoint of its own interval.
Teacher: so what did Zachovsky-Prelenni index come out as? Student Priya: 0.0037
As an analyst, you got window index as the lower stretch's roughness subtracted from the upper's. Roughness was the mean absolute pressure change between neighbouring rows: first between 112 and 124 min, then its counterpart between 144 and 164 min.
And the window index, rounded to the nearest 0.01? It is -0.06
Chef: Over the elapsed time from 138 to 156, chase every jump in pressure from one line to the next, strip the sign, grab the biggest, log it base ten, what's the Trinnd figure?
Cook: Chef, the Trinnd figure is -0.23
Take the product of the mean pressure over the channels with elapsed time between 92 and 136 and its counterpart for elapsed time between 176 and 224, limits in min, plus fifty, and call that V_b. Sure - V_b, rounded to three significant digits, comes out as 106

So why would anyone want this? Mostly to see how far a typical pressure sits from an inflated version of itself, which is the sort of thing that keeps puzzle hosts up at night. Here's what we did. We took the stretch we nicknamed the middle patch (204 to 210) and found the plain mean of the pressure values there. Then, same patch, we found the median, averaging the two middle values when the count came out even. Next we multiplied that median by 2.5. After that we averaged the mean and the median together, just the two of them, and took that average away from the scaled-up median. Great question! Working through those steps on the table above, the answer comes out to 11.3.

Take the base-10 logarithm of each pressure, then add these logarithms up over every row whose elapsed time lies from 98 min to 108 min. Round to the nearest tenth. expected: 4.4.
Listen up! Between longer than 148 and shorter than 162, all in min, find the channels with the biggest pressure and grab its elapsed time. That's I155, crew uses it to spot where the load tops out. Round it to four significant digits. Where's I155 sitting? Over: 149.0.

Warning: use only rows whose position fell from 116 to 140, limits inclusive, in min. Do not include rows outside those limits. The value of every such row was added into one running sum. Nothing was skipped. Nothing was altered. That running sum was 91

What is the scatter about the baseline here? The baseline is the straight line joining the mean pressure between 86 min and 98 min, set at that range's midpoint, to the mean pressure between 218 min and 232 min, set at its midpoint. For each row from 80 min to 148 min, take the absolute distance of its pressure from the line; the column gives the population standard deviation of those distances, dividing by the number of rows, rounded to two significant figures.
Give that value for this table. 0.11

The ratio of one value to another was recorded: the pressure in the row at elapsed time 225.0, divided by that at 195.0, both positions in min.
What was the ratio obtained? 1.21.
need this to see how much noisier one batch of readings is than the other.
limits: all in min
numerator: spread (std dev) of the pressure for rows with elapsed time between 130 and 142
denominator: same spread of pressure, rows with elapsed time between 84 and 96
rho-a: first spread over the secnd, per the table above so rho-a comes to 1.3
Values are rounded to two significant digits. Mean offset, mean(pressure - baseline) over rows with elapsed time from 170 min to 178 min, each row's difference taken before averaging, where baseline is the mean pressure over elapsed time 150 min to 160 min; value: -0.68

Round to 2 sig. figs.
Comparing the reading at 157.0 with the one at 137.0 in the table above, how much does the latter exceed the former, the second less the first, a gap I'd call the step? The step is -0.10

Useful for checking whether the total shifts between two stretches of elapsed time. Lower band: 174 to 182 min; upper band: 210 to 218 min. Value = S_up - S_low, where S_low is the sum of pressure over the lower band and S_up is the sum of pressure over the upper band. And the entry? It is 3.6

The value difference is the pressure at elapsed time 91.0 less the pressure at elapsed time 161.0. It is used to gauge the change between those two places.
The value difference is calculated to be 0.21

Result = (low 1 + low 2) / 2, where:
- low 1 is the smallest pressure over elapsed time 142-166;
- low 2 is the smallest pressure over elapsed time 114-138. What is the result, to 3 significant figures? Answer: 7.34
